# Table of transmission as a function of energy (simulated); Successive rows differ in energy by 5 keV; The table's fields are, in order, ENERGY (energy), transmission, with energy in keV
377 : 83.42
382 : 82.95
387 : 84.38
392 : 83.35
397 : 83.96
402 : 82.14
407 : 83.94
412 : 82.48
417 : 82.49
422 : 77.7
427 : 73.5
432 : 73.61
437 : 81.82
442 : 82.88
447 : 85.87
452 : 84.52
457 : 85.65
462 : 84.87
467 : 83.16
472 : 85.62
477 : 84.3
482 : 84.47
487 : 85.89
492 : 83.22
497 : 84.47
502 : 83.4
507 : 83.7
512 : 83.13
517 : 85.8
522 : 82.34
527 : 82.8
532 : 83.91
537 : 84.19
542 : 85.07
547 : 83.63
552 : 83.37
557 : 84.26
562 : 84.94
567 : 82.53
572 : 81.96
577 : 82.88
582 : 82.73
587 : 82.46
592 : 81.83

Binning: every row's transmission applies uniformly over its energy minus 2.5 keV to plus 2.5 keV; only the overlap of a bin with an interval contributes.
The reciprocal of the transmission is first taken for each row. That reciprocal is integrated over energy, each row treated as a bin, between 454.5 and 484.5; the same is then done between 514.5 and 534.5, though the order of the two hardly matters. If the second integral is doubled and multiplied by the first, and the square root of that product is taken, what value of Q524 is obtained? 0.41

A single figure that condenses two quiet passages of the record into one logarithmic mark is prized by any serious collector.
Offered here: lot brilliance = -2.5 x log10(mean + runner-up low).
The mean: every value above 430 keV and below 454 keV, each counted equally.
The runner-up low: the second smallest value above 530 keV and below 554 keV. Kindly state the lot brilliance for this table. -5.55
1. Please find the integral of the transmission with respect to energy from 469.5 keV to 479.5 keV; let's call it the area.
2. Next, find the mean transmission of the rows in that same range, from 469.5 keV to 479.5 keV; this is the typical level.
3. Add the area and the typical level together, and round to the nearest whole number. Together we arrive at 935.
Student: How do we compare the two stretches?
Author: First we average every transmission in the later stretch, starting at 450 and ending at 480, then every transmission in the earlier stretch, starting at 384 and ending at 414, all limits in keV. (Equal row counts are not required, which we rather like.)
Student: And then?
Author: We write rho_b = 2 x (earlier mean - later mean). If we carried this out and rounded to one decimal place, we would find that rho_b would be -2.6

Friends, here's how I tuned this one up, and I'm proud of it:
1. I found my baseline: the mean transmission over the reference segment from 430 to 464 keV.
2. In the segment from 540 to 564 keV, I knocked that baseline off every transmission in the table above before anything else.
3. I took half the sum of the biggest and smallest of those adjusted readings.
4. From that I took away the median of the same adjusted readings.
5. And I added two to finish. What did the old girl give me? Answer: 1.96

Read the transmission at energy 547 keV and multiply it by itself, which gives 6994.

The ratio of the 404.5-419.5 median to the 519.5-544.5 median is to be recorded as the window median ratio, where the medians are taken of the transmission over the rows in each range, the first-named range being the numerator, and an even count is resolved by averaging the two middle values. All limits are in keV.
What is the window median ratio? 0.98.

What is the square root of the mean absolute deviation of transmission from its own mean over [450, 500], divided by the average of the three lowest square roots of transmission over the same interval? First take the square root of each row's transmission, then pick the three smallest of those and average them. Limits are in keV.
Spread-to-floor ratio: 0.092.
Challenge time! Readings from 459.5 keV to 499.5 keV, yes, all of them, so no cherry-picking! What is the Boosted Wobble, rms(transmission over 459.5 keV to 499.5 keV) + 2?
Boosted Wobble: 86.5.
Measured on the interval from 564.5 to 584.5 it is 84.5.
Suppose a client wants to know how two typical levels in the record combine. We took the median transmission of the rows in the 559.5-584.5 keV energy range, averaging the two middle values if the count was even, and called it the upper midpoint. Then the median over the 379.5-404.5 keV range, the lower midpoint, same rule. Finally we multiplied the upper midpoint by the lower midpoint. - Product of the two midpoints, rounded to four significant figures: 6896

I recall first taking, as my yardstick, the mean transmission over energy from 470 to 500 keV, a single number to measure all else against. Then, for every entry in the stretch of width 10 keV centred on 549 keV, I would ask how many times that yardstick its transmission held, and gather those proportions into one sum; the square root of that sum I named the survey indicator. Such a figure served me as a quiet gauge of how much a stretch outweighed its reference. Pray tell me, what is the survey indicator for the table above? 1.40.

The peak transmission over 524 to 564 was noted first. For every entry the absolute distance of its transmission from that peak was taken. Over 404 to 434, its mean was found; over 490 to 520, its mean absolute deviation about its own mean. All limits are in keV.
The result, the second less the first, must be -6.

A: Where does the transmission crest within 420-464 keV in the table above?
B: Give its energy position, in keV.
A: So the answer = 447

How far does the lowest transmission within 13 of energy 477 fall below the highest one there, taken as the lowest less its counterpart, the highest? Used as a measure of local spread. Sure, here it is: -2.7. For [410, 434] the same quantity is -9.0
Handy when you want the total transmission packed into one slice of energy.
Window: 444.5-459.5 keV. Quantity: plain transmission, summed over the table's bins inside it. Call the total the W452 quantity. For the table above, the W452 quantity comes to 256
